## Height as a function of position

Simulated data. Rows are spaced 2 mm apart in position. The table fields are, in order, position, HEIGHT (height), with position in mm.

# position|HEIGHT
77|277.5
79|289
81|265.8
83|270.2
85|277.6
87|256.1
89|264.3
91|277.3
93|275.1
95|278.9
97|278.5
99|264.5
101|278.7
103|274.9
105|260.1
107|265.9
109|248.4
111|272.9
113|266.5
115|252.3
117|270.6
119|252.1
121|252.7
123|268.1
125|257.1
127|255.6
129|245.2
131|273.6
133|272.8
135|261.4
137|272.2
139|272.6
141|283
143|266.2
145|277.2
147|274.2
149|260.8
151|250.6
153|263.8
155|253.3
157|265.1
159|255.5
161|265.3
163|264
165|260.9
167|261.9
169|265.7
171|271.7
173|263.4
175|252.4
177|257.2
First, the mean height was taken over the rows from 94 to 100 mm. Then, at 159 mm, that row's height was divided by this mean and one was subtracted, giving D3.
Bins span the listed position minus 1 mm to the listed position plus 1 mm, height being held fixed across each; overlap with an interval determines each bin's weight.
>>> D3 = -0.07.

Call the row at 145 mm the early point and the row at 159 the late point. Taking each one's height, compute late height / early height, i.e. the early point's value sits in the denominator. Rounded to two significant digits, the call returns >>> 0.92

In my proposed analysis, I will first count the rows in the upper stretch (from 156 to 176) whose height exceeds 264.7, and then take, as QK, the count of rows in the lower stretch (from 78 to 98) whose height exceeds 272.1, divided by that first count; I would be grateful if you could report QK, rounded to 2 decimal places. 1.50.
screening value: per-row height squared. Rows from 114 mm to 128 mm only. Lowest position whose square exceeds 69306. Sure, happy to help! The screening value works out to 117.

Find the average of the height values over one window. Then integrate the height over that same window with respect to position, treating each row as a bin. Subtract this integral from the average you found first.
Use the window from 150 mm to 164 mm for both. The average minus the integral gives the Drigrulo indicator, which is -3376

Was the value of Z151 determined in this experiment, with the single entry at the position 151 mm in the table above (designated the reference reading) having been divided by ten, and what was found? 25.1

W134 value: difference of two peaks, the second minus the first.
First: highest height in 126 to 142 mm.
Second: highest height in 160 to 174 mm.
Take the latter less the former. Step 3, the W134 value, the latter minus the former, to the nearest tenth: -11.3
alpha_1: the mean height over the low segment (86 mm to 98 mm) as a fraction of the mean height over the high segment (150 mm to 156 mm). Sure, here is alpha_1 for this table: 1.062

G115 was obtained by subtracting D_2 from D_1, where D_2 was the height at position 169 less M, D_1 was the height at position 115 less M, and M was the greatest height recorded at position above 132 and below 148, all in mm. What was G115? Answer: -13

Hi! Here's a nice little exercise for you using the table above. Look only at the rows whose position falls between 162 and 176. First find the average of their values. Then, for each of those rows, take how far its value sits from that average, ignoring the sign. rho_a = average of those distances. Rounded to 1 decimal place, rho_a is 3.8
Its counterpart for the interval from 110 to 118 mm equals 6.6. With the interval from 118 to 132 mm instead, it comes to 7.5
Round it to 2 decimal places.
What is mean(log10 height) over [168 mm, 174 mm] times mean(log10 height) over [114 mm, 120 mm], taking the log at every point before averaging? 5.85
